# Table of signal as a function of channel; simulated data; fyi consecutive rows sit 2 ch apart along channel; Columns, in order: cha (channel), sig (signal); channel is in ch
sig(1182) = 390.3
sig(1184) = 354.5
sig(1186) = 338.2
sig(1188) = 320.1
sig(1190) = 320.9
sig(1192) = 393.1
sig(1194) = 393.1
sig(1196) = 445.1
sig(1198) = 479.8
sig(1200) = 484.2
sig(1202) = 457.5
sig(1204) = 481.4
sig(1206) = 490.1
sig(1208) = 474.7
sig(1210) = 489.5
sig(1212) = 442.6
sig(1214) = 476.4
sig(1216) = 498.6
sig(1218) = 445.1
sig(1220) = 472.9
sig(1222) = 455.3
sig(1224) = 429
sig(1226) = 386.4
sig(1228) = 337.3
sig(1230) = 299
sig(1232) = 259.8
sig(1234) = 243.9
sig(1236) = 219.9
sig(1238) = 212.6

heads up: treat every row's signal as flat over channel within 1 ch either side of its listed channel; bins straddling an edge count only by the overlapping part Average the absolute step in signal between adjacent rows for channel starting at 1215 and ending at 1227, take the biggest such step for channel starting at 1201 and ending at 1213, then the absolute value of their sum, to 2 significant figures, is 80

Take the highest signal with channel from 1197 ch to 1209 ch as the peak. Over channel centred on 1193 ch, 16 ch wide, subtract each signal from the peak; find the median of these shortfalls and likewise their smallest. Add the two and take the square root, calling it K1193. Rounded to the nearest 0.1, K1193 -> 10.1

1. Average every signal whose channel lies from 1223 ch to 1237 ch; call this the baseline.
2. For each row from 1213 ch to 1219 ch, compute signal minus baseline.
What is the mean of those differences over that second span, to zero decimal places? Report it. 163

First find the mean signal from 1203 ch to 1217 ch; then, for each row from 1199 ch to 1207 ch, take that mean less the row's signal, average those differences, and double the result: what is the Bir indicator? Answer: 1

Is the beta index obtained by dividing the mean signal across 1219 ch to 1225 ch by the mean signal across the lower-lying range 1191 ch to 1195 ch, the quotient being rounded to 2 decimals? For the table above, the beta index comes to 1.15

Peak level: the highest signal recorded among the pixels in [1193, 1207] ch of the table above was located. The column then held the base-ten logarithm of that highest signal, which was 2.69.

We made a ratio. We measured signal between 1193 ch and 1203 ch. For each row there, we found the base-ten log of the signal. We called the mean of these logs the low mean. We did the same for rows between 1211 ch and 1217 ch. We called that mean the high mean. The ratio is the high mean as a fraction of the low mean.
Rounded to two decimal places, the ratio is 1.01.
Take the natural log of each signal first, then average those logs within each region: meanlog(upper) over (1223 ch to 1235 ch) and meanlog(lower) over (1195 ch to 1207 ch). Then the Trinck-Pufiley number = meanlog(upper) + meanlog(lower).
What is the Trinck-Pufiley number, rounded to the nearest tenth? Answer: 11.9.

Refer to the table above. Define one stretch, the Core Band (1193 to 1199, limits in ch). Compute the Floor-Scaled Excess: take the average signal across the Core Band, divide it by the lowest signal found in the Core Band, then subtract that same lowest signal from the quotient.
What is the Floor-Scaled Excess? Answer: -392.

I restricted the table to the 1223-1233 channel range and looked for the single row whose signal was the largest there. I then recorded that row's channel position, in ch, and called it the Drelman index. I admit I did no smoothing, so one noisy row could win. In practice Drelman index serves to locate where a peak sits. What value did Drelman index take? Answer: 1224 ch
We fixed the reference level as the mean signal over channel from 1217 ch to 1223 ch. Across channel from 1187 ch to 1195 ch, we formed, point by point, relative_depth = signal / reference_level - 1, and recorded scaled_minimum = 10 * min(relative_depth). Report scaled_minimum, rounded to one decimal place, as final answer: -3.0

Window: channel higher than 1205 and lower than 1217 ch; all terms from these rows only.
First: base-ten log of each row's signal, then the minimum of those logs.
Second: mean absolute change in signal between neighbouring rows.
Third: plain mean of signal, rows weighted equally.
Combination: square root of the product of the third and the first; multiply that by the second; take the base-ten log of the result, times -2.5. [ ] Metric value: -7.44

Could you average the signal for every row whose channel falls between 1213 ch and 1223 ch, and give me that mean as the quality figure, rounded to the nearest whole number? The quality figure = 470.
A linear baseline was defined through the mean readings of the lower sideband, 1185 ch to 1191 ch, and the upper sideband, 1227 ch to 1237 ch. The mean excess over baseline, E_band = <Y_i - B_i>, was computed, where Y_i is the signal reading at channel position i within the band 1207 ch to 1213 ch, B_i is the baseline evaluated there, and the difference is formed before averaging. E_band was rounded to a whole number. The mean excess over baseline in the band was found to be 170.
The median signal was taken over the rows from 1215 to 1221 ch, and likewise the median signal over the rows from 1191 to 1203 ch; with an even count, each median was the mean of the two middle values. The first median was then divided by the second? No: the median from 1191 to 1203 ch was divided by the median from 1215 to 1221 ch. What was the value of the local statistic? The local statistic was 0.95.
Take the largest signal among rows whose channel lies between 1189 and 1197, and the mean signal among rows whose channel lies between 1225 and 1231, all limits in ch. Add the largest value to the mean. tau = 786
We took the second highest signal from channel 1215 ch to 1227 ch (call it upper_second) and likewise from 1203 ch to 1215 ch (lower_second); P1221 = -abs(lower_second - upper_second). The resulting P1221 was -17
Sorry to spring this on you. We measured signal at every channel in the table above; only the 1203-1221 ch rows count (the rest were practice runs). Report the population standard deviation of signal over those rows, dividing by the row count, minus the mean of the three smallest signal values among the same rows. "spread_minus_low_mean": -435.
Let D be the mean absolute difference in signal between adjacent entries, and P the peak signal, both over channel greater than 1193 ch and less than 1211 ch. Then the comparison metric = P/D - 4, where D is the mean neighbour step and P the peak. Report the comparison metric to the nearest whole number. 18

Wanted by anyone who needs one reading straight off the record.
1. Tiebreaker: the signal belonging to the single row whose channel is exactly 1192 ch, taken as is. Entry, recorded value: 393.1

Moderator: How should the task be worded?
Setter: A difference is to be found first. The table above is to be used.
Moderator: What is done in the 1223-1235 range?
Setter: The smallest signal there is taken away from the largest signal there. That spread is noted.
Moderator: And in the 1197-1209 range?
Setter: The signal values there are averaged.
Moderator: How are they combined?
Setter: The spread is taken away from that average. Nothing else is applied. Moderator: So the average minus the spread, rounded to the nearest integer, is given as 293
